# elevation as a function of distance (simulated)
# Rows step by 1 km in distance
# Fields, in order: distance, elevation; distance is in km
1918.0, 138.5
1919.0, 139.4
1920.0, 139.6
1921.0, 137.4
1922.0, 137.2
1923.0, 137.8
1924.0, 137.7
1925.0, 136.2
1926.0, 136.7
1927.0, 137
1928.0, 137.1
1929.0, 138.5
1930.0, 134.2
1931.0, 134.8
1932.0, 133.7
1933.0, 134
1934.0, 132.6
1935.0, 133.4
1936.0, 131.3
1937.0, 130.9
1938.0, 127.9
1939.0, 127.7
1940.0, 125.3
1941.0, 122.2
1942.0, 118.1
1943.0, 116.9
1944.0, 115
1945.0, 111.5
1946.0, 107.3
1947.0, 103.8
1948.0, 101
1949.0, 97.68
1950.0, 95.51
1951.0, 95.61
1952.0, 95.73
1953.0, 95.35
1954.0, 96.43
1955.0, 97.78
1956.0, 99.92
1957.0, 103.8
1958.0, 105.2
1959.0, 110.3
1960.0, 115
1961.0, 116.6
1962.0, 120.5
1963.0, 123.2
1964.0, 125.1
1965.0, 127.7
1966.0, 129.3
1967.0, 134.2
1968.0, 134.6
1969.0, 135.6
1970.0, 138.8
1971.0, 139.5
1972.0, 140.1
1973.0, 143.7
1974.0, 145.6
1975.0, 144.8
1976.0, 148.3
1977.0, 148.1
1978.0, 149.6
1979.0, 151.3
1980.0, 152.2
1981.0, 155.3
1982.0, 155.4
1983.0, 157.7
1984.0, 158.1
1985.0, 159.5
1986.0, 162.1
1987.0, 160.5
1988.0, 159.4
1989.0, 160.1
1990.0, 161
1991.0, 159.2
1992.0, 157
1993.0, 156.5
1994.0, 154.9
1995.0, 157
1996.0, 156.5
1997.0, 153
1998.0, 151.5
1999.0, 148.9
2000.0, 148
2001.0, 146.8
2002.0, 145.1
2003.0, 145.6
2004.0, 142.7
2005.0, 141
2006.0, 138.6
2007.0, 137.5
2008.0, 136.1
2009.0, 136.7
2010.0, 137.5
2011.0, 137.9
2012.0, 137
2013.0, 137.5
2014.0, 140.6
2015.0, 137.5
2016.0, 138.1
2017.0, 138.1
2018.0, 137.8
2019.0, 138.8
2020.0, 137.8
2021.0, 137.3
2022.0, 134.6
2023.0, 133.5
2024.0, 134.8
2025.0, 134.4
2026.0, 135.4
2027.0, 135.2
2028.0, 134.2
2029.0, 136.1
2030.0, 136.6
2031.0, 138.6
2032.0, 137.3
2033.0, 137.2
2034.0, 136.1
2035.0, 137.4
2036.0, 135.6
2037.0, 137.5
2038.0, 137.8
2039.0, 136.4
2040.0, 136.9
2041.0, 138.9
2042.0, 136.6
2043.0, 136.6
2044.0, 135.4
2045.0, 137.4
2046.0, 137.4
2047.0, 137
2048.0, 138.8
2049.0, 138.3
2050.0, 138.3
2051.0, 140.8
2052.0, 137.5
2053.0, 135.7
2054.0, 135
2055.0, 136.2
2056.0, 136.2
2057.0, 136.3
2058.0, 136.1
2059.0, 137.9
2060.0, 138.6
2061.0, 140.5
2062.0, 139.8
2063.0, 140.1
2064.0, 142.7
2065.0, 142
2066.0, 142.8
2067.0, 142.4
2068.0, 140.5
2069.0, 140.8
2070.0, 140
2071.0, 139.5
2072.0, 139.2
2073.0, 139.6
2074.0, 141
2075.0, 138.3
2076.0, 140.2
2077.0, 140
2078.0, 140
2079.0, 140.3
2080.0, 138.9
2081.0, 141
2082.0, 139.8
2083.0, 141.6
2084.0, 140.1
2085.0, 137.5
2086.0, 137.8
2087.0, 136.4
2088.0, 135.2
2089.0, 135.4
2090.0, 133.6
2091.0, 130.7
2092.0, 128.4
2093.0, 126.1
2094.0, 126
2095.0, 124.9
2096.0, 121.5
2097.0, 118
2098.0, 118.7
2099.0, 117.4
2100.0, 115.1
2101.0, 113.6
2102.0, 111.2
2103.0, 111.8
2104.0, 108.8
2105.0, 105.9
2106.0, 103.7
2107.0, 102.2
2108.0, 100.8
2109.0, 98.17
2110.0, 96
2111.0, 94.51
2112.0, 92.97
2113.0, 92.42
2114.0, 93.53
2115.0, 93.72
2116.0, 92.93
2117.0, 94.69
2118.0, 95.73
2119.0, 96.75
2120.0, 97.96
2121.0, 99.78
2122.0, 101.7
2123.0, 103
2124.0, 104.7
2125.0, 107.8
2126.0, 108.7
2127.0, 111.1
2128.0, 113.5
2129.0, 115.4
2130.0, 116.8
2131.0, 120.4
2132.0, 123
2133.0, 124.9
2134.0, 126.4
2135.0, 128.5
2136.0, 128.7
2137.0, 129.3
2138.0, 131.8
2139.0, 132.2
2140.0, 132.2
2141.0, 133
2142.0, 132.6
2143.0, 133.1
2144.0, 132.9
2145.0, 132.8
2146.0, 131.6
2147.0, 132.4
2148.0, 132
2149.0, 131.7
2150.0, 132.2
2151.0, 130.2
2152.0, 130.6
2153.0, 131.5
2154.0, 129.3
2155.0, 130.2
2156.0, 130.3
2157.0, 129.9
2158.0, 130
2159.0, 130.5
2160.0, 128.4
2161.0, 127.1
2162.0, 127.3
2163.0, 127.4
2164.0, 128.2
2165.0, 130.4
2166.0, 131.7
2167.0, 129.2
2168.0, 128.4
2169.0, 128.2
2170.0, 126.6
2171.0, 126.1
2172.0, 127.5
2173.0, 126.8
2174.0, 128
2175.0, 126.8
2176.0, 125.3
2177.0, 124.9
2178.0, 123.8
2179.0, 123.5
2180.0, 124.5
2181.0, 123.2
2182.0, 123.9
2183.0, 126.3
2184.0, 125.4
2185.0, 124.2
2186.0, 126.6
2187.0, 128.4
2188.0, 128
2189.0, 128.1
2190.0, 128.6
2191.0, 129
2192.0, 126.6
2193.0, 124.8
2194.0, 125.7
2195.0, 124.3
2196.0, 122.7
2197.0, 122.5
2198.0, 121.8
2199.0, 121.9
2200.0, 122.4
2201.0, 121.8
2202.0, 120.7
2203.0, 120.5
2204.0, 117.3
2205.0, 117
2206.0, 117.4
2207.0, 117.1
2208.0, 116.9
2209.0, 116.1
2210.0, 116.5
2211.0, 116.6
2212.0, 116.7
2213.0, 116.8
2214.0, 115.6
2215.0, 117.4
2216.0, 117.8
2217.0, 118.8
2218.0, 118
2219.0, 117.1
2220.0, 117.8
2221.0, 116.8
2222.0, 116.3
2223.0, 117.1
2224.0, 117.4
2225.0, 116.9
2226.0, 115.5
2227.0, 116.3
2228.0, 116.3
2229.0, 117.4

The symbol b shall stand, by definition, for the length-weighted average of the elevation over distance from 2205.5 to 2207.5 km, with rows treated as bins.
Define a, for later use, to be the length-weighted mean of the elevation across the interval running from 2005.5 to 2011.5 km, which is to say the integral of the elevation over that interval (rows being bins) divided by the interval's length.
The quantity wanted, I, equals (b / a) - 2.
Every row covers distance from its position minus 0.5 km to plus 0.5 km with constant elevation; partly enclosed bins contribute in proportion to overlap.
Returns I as -1.1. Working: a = 137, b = 117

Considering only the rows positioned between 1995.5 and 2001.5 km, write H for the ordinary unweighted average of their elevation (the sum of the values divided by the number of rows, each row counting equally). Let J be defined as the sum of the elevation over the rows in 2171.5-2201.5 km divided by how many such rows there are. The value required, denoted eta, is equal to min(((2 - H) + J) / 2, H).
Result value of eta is -12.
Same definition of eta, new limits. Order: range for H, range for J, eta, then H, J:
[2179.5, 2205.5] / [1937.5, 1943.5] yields 0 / 124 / 123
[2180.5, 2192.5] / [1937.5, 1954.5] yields -8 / 127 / 109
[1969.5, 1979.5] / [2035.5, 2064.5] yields -3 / 145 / 138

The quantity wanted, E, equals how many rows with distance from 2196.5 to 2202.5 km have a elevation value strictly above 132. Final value 0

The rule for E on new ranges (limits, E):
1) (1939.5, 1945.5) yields 0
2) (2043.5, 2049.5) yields 6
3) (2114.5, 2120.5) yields 0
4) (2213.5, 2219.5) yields 0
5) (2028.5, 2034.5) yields 6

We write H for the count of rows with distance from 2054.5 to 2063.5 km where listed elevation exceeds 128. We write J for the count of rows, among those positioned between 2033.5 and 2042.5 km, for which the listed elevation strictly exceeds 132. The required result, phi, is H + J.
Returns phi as 18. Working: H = 9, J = 9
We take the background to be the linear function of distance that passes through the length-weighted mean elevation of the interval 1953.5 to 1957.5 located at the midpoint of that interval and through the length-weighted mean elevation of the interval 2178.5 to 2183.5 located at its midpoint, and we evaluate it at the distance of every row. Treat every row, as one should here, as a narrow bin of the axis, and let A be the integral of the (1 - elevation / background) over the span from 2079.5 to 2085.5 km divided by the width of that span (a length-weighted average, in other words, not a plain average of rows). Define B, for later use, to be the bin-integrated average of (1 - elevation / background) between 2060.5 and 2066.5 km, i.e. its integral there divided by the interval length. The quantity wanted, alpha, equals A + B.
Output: -0.50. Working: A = -0.23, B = -0.27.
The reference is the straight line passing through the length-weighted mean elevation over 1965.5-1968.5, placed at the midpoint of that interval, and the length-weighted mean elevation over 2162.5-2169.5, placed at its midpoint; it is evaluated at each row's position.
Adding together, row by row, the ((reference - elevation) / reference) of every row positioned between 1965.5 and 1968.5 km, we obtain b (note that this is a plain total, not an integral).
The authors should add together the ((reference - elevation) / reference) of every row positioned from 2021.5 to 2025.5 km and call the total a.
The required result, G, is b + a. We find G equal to -0.1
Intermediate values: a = -0.08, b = 0.00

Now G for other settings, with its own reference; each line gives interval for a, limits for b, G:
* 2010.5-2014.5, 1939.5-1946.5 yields 0.7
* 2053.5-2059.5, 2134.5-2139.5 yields -0.3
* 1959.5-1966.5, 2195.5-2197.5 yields 0.6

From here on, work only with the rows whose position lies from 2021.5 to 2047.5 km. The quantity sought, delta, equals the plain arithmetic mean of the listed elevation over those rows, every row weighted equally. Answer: 136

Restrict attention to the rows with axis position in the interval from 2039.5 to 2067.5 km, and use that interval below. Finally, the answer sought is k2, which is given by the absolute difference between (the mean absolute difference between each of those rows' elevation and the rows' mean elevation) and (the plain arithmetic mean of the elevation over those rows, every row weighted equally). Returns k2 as 136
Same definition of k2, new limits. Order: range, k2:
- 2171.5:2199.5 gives 124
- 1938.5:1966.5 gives 100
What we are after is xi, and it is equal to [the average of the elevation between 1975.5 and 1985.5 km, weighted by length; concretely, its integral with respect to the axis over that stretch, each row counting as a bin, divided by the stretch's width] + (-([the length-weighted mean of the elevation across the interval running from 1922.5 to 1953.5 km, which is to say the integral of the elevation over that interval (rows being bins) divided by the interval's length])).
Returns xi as 32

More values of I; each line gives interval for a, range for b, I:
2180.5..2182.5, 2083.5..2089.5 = -0.9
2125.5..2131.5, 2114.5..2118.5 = -1.2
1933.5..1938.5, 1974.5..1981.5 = -0.9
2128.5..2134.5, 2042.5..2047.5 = -0.9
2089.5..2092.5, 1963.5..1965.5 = -1.0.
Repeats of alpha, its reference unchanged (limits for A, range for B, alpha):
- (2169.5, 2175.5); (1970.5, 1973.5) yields -0.42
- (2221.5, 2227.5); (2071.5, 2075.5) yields -0.14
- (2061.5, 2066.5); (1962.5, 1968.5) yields -0.55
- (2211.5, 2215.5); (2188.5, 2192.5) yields 0.07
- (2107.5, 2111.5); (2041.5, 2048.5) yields -0.09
